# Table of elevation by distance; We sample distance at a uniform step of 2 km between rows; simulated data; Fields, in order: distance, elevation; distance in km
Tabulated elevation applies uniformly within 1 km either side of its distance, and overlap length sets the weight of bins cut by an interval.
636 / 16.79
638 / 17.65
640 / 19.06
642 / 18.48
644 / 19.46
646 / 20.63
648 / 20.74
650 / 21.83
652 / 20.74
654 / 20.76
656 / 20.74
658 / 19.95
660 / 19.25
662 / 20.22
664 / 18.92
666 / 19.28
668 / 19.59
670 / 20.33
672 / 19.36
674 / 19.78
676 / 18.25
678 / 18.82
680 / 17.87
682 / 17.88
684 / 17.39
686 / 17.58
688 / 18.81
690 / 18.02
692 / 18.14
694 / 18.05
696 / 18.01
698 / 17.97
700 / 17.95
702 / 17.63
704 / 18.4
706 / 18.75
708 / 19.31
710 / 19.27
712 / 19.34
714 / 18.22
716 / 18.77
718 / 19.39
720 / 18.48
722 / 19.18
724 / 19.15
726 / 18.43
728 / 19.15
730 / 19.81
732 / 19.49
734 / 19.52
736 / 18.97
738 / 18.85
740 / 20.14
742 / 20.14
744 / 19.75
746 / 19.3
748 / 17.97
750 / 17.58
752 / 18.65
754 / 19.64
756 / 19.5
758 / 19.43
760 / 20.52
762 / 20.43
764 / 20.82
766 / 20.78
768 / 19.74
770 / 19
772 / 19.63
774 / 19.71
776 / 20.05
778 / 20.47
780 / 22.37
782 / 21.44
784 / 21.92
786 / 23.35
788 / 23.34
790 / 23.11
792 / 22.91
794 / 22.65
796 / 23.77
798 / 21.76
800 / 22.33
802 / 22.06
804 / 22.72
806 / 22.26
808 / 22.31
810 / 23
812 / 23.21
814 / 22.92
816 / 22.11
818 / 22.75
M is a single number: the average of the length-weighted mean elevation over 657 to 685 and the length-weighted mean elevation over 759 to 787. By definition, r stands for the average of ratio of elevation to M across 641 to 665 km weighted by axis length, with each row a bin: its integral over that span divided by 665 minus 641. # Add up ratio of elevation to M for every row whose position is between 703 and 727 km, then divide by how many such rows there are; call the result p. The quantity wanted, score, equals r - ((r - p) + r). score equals -0.063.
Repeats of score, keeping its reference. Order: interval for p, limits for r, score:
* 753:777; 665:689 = 0.060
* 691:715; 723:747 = -0.049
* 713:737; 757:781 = -0.060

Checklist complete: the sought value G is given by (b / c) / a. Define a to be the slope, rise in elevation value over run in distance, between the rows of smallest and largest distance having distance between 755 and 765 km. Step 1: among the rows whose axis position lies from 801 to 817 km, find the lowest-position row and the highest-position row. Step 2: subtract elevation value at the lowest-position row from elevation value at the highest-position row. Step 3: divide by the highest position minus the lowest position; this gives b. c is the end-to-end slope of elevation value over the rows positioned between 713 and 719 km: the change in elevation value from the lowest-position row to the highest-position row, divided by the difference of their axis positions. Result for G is 0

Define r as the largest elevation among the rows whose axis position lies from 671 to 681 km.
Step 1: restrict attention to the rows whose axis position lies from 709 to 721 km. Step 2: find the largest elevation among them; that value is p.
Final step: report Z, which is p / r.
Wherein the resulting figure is 0.98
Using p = 19.39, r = 19.78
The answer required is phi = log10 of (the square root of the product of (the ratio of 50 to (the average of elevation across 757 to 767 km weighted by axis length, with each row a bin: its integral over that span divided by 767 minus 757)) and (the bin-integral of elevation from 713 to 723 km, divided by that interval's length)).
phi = 0.83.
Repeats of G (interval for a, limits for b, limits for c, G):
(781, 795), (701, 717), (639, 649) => 4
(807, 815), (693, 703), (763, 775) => 5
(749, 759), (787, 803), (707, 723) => 43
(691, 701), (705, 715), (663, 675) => 32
